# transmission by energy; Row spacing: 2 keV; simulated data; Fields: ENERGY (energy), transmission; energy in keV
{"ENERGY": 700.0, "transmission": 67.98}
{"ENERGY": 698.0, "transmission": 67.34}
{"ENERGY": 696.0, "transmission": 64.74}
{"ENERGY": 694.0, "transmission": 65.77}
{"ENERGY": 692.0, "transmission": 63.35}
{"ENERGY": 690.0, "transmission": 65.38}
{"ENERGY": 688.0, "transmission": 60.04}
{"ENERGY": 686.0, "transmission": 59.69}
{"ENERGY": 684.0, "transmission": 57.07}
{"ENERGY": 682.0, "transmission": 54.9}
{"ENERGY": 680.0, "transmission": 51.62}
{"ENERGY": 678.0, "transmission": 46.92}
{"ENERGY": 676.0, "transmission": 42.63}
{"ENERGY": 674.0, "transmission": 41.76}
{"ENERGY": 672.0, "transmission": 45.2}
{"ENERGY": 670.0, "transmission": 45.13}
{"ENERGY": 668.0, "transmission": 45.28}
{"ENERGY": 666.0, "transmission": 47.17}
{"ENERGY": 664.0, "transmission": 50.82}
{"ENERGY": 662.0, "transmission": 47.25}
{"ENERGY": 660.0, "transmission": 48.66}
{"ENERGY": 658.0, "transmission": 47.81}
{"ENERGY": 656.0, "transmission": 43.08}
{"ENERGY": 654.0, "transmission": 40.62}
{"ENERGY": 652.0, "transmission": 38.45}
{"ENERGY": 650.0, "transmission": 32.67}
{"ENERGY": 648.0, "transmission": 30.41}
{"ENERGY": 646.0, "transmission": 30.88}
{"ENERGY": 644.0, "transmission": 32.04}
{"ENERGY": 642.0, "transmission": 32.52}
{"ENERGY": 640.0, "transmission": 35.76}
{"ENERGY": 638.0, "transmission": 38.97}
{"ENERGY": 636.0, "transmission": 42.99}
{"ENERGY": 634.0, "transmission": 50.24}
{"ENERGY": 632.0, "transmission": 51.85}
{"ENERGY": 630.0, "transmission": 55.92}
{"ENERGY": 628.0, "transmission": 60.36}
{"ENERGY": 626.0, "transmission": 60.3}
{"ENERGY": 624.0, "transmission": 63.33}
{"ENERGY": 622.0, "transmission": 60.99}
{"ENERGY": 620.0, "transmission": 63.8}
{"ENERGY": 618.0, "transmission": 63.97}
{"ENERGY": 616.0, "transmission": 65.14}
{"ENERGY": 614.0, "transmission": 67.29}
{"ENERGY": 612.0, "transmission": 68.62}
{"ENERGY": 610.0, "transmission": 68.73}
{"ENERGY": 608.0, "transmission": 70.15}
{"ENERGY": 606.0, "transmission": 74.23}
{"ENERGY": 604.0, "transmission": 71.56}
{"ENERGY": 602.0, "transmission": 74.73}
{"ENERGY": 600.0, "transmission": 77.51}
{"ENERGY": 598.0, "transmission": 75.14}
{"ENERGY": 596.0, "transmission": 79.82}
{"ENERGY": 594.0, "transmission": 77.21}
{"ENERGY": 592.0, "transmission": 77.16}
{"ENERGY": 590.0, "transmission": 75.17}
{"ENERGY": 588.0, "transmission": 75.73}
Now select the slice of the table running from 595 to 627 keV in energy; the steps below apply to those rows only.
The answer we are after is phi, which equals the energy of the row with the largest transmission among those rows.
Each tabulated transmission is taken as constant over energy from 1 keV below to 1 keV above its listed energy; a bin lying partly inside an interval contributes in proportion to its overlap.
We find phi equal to 596.0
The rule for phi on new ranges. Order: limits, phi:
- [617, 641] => 618.0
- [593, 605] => 596.0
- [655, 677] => 664.0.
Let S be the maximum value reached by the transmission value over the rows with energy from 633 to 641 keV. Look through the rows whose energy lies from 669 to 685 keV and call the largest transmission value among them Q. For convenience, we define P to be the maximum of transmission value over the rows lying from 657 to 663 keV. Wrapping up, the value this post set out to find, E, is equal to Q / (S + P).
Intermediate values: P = 48.66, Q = 57.07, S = 50.24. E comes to 0.58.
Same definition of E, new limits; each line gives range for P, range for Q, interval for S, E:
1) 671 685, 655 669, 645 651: 0.57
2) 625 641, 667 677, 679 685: 0.39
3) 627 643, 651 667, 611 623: 0.39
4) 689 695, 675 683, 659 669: 0.47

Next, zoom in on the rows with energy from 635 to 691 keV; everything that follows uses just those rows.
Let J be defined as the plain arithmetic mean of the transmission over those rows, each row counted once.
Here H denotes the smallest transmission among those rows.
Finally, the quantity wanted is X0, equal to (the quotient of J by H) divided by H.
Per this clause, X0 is 0.048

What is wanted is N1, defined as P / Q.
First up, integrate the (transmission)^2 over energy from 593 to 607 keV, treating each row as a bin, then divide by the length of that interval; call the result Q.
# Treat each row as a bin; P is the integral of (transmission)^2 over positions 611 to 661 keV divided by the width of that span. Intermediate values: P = 2572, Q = 5743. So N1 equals 0.4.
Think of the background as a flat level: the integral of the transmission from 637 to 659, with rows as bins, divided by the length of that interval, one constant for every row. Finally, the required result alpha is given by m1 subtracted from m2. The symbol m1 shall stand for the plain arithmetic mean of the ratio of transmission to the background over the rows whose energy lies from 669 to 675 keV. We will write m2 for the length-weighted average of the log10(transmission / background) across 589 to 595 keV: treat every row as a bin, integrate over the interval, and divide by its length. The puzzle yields -0.88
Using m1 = 1.2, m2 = 0.32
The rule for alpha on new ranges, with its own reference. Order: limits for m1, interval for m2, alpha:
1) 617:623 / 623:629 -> -1.49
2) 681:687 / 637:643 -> -1.57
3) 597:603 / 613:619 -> -1.82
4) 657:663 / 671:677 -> -1.24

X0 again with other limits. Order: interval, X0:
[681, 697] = 0.020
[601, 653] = 0.058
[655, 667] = 0.026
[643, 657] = 0.038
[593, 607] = 0.015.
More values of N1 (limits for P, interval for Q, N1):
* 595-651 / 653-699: 1.3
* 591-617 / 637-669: 3.2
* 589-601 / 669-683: 2.7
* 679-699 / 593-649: 1.0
